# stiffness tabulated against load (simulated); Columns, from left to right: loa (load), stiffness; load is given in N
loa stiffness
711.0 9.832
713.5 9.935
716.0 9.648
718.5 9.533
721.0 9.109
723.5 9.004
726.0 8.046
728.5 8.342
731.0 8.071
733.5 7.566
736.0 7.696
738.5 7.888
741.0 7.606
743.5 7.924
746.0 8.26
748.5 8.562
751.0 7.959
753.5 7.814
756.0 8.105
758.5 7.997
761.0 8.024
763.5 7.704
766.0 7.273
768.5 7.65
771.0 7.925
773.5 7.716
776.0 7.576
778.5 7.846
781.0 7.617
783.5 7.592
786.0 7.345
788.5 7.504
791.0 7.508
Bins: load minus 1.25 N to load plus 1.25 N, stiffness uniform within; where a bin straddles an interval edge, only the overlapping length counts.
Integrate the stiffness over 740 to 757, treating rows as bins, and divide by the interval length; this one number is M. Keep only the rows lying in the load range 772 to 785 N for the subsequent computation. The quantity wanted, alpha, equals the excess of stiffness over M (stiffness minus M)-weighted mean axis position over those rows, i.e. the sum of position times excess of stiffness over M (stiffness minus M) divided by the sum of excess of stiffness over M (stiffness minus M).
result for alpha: 778.8 N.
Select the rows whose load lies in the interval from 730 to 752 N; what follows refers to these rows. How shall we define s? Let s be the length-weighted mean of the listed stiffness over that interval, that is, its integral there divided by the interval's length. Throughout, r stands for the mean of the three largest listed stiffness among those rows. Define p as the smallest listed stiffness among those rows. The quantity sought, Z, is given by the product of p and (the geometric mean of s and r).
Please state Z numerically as 61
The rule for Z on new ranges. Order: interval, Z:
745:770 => 59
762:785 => 56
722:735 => 63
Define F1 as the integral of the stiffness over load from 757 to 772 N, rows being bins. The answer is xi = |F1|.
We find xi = 116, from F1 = 116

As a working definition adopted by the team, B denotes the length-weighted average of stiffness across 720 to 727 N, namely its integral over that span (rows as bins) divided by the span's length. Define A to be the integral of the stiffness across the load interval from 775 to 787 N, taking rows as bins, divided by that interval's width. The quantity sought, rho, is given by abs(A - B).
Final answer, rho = 1.13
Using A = 7.60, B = 8.73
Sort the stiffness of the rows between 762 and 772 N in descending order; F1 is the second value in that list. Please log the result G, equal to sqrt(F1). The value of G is 2.78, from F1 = 7.704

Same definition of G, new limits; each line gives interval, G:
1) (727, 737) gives 2.84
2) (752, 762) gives 2.83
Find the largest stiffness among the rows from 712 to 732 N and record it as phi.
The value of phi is 9.935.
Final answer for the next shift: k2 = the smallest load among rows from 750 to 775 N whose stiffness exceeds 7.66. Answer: 751.0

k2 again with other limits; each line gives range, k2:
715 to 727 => 716.0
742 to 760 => 743.5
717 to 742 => 718.5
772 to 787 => 773.5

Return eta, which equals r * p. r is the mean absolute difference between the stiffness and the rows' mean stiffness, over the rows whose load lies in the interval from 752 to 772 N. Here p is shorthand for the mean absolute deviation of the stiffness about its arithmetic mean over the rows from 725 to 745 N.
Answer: 0.041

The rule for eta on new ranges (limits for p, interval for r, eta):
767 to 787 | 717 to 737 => 0.076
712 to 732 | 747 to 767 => 0.151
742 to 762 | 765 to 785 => 0.023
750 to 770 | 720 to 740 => 0.093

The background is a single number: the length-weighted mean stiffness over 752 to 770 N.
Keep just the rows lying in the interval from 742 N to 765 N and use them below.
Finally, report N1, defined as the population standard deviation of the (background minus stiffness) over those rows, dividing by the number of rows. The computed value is 0.24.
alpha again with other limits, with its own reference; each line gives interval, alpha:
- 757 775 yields 767.4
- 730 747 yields 736.1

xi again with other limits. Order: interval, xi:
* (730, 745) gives 117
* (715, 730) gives 134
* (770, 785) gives 116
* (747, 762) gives 121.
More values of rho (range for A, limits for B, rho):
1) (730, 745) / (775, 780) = 0.08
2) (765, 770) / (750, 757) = 0.46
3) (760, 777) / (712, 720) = 2.00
